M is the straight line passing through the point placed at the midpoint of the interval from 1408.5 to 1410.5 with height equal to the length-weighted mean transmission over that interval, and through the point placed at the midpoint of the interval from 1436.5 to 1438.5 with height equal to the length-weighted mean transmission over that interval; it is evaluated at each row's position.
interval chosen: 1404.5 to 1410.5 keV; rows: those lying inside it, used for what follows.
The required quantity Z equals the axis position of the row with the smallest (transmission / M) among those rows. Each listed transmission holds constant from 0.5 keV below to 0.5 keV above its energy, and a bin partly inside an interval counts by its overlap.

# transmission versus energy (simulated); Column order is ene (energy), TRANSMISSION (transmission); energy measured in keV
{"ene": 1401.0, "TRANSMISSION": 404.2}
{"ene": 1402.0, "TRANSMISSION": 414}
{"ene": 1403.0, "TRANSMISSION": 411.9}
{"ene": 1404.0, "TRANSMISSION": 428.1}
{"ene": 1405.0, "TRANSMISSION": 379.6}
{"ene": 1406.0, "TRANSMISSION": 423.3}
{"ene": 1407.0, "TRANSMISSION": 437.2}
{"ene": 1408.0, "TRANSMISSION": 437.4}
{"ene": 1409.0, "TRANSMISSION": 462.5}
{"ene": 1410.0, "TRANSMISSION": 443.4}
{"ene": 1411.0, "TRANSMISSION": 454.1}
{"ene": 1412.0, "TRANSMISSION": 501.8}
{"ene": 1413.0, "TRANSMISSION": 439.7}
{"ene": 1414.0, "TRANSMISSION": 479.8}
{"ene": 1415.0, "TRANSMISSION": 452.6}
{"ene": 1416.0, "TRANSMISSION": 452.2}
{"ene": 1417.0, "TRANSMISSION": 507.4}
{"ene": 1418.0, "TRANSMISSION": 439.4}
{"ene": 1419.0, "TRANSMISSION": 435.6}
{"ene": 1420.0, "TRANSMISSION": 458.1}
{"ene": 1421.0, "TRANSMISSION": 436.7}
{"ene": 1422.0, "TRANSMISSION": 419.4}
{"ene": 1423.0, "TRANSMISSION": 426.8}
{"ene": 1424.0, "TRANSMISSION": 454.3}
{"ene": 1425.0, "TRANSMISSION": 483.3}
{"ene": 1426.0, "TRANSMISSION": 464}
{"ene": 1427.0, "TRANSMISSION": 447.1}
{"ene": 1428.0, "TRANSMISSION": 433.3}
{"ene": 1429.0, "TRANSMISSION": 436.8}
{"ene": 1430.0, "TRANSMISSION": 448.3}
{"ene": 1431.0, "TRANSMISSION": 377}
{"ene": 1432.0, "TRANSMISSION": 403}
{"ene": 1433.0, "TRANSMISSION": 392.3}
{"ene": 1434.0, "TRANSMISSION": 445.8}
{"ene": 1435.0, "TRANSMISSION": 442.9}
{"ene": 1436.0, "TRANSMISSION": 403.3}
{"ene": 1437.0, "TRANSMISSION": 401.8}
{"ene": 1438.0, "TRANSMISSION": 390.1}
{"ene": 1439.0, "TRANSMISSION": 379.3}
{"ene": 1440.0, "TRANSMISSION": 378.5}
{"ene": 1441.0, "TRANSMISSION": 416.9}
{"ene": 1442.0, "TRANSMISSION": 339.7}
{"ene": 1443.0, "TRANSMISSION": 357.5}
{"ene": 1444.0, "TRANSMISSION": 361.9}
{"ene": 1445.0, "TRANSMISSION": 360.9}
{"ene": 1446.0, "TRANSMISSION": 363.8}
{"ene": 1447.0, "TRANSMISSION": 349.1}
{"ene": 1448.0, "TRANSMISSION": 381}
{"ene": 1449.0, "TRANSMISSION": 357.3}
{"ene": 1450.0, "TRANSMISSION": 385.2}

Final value 1405.0 keV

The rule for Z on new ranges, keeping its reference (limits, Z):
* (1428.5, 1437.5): 1431.0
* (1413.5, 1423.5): 1422.0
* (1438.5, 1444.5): 1442.0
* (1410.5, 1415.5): 1413.0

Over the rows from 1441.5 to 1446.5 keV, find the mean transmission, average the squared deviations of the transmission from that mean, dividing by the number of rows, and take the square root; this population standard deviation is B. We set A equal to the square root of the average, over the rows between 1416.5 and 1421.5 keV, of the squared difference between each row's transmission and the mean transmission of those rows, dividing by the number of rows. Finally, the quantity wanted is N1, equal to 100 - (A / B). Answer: 96.9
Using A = 27.2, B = 9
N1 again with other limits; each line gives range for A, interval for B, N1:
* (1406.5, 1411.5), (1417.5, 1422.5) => 99.2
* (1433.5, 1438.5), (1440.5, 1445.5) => 99.1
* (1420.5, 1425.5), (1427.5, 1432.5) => 99.1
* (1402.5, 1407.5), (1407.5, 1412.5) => 99.1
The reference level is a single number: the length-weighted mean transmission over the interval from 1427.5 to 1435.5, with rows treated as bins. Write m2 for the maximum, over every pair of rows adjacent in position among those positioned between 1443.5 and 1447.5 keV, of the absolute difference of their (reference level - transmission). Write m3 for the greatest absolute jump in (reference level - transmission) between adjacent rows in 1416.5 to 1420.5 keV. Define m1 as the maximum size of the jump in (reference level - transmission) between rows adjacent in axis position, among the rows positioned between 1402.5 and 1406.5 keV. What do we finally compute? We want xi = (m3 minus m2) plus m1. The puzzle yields 102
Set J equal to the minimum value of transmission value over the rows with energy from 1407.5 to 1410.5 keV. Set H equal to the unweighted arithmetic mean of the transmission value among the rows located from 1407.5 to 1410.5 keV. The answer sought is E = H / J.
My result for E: 1.02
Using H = 448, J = 437.4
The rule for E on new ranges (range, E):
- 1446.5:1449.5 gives 1.04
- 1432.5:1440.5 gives 1.07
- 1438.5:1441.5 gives 1.03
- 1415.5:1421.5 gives 1.04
